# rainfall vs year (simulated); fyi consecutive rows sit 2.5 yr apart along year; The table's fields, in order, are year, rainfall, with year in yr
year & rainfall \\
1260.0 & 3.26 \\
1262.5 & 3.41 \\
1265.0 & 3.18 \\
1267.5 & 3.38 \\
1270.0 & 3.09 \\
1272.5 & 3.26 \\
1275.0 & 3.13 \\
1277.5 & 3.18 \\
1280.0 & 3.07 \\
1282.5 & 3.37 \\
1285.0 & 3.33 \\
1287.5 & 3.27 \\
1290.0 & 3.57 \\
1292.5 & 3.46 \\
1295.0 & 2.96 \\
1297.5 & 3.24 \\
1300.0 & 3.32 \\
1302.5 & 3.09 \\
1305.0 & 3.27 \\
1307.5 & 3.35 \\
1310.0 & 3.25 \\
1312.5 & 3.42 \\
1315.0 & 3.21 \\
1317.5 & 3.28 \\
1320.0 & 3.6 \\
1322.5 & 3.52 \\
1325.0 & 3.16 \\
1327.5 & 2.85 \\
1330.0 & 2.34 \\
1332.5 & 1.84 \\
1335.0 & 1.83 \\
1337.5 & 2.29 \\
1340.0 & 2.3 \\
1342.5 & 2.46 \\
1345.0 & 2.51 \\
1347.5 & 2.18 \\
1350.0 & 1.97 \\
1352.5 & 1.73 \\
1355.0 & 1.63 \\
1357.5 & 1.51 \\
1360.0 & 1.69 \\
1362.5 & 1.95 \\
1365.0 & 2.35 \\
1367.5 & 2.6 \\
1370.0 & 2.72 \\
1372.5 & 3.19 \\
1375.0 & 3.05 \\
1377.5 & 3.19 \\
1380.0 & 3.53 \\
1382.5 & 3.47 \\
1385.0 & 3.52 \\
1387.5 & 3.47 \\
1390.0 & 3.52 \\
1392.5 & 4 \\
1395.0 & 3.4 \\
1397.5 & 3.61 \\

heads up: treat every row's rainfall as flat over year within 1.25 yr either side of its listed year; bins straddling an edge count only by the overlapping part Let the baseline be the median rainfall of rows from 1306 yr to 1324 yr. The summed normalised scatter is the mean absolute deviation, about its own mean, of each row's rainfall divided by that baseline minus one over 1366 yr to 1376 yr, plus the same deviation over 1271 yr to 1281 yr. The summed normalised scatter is 0.087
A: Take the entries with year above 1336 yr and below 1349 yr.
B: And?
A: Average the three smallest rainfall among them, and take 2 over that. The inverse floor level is 0.89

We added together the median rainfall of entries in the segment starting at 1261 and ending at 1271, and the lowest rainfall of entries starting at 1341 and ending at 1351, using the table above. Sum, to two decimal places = 5.25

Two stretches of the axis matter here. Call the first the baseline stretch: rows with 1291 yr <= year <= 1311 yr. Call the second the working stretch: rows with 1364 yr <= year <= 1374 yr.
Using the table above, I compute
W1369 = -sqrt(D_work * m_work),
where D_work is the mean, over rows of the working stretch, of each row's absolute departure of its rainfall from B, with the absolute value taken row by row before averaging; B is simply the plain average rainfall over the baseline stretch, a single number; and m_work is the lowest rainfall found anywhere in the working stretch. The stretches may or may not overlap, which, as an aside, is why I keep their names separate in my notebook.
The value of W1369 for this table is -1.1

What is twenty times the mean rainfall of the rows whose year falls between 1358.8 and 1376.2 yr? 50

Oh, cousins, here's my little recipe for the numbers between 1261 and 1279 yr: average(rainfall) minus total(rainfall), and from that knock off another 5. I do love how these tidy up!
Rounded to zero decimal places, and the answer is -24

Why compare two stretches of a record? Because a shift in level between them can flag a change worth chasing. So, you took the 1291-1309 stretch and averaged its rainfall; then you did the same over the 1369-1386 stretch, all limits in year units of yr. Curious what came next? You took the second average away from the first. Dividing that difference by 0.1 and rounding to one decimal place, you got 0.0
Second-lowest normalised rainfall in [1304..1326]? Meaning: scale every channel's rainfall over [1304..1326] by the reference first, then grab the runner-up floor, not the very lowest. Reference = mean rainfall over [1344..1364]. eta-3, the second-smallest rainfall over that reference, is 1.69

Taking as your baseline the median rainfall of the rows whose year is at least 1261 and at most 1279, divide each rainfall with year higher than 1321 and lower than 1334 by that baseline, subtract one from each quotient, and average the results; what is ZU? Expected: -0.14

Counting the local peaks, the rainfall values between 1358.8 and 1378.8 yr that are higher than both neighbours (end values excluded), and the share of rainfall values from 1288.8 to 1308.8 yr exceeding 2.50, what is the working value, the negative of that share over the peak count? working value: -1.0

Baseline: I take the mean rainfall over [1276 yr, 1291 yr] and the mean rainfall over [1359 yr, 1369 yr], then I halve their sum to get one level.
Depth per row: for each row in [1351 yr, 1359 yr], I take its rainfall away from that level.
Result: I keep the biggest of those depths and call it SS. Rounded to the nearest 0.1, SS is 1.2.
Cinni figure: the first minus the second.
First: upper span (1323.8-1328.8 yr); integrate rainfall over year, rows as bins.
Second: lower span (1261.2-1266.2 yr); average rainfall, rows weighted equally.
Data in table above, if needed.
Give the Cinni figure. 12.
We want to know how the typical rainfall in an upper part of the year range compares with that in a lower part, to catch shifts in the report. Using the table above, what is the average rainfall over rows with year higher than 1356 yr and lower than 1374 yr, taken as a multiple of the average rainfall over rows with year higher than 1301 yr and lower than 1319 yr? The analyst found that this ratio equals 0.70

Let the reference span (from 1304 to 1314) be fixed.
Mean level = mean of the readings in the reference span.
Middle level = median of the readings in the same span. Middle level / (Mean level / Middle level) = 3.30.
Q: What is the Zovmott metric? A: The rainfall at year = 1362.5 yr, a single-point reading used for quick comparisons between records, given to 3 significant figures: 1.95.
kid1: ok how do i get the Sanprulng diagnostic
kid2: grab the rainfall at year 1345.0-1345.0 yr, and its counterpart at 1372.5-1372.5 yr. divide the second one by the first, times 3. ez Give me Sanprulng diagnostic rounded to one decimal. 3.8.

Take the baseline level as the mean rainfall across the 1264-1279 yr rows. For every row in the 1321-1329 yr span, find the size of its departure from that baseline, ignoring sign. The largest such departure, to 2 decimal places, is 0.35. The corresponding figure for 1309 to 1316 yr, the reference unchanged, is 0.22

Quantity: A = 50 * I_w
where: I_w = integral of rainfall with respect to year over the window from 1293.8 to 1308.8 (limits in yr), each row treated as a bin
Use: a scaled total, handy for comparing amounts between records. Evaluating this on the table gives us 2404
